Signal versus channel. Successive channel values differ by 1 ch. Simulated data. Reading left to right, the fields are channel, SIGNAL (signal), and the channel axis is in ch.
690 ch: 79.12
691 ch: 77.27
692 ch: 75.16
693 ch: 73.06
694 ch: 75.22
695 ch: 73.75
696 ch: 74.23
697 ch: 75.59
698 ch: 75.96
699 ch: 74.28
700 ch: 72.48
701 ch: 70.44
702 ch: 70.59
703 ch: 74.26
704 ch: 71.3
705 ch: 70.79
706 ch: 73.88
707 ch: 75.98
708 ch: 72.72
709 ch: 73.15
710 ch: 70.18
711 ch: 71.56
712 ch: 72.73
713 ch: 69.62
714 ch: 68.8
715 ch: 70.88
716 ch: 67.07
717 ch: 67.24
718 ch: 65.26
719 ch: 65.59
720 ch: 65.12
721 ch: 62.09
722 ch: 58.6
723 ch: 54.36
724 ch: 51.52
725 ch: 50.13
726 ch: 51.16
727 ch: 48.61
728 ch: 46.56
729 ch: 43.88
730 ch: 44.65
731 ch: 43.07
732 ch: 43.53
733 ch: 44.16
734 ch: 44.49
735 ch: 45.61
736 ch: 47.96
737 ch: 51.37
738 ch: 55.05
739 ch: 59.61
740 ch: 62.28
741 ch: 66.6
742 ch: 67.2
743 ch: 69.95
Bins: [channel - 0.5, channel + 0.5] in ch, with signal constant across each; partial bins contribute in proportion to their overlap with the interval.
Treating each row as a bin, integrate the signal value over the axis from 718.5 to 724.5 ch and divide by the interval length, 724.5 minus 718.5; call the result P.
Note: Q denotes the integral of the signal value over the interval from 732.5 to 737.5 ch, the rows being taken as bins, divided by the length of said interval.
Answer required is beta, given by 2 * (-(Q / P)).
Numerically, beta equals -1.6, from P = 60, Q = 46.7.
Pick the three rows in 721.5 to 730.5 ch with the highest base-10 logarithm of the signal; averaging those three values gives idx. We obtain 1.74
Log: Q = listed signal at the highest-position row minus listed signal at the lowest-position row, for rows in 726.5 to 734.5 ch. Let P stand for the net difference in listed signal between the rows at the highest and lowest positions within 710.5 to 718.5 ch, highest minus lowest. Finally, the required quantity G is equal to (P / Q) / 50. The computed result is 0.03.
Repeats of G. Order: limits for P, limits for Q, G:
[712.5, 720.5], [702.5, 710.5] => 0.02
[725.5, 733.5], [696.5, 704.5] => 0.03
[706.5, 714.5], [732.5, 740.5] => -0.01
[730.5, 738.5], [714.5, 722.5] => -0.02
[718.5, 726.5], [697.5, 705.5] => 0.06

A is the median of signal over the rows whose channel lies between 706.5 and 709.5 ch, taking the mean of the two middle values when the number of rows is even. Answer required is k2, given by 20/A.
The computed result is 0.27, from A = 73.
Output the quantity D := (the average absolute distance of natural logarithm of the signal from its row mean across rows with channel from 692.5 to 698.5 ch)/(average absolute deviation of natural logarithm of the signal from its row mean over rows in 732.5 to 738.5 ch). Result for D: 0.19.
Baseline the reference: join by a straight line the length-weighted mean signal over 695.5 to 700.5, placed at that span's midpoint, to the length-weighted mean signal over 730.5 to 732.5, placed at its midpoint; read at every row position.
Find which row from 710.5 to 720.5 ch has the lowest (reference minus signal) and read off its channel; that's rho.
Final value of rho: 715 ch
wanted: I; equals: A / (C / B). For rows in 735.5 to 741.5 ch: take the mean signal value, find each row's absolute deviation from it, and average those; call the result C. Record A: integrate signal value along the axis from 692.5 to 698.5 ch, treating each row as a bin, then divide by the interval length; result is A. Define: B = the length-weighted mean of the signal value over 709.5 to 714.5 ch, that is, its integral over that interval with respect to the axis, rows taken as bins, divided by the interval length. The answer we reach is 927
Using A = 75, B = 71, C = 6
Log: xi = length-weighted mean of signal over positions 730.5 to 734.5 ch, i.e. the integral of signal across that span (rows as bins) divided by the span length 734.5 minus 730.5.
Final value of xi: 44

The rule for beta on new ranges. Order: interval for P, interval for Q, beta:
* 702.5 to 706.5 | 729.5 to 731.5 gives -1.2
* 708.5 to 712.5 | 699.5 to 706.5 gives -2.0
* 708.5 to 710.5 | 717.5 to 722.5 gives -1.8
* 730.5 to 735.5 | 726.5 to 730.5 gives -2.1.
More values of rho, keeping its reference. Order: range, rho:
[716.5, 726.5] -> 720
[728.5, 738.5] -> 738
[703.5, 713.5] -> 712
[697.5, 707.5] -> 707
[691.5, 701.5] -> 698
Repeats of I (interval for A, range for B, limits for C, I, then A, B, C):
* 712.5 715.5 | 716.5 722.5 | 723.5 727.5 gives 4532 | 70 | 64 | 1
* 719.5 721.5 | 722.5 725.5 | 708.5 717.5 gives 1904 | 64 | 52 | 2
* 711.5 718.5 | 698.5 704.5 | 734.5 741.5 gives 791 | 69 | 72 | 6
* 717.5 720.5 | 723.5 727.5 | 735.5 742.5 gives 539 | 65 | 50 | 6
